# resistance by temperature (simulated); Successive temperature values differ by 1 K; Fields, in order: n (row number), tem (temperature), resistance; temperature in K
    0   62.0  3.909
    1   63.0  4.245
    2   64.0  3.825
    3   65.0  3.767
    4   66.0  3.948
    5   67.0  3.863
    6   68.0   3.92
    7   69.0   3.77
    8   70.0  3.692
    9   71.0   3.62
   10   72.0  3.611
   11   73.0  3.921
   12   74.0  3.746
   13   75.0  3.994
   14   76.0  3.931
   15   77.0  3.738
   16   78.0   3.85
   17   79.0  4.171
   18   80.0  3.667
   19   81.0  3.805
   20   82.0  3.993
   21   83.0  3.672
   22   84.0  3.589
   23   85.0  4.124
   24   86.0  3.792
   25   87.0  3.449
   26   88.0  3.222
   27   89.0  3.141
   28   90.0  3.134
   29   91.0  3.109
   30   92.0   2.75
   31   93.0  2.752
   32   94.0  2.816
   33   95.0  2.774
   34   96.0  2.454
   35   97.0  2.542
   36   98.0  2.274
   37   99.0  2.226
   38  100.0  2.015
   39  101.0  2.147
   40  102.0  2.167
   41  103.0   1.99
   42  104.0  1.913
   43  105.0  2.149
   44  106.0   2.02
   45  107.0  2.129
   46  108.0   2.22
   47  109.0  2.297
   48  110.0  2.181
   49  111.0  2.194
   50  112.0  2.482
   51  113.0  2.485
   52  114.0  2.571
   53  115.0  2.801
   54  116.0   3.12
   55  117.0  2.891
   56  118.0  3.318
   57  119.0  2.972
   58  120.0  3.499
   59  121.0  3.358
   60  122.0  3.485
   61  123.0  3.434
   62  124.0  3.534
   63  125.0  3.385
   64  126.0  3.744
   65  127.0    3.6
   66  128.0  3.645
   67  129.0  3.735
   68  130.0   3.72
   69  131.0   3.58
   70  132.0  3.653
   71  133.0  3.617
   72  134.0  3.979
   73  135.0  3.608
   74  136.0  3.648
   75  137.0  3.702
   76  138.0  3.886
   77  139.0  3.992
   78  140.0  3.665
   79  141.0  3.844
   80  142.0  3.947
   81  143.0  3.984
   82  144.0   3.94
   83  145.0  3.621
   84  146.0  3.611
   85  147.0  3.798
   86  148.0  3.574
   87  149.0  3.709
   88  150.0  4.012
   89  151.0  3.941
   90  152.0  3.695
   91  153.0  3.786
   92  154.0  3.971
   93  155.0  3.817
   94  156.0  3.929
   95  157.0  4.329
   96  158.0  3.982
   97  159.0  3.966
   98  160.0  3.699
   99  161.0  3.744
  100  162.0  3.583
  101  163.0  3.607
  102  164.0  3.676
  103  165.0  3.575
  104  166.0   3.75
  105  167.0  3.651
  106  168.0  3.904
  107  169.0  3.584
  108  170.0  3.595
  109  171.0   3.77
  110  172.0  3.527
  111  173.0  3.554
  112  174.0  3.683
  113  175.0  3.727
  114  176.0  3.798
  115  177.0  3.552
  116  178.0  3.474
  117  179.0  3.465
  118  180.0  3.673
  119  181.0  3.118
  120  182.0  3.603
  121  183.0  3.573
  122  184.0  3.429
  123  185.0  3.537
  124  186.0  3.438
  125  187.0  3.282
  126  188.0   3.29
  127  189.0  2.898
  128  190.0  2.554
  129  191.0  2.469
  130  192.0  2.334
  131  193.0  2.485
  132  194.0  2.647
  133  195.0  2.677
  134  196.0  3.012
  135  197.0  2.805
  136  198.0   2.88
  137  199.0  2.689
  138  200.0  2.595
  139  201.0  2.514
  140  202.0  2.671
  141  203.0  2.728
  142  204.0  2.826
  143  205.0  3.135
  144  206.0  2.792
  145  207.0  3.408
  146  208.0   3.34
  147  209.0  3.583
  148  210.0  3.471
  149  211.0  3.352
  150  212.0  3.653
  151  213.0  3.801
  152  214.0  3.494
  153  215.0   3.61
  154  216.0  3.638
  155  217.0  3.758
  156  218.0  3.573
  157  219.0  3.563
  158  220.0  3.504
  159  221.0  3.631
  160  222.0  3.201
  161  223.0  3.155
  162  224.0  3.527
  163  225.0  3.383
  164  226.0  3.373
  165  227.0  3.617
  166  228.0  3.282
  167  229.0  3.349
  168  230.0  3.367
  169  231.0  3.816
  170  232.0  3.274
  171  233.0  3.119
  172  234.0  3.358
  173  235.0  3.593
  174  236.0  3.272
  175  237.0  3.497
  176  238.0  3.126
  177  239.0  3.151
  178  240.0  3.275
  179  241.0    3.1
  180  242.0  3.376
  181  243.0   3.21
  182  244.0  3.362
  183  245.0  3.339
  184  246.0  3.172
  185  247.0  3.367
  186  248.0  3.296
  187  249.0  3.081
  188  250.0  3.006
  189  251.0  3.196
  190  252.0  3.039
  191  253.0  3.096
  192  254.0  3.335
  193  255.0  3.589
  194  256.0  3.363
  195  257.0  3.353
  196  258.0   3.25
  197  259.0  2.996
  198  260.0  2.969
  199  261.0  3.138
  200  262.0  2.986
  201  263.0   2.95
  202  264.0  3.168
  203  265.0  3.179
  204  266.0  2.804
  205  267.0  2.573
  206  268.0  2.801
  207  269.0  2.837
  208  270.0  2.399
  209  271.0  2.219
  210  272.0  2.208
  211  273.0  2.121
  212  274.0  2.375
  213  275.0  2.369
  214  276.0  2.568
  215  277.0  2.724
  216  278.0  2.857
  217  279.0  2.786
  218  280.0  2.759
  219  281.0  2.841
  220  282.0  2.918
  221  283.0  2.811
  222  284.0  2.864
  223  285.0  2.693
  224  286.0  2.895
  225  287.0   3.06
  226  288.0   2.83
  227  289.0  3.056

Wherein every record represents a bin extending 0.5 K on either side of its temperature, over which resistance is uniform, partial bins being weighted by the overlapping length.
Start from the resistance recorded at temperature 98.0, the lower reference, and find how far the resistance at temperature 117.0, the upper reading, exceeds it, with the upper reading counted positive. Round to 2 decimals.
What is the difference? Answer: 0.62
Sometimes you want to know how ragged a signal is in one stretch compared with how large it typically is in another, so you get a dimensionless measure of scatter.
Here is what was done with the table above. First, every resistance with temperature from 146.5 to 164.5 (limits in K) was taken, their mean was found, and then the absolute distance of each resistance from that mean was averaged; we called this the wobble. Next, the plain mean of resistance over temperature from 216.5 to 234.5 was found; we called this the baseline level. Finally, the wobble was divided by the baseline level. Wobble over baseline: 0.044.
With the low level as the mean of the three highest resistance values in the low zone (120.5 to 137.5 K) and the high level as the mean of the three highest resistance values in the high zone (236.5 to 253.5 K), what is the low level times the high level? 13.0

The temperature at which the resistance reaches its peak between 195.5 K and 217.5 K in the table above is 213.0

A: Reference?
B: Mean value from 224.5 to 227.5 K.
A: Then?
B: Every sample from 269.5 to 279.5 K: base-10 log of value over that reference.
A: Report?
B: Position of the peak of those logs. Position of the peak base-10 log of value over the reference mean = 278.0 K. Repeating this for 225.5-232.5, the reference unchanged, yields 231.0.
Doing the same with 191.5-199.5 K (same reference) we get 196.0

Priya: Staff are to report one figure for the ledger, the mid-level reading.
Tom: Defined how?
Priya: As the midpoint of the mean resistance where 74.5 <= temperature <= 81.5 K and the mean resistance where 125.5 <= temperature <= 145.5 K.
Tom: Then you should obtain 3.82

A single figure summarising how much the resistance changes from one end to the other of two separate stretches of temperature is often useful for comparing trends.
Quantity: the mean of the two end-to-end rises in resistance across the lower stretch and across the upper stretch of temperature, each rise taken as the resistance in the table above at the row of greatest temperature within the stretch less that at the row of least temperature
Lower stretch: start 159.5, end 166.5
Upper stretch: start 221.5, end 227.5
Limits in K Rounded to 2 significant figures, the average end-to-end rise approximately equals 0.23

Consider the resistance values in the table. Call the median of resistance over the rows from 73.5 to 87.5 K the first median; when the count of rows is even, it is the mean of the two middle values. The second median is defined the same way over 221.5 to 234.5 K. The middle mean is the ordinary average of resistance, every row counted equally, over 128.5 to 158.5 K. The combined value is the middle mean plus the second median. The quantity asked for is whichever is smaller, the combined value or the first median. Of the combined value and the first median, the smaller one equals 3.80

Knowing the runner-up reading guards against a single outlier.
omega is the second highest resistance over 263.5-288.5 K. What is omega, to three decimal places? 3.168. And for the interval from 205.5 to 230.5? 3.758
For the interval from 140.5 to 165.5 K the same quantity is 4.012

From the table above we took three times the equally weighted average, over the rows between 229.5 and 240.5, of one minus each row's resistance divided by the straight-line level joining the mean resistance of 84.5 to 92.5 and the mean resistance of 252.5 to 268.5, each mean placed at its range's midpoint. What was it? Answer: -0.2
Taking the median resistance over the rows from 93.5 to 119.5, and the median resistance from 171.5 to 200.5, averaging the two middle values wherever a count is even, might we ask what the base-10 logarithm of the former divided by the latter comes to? -0.16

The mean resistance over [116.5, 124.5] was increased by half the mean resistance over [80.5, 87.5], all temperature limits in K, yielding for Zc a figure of 5.20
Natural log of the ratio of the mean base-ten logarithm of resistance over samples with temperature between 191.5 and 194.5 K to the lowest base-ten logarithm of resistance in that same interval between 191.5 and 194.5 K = 0.072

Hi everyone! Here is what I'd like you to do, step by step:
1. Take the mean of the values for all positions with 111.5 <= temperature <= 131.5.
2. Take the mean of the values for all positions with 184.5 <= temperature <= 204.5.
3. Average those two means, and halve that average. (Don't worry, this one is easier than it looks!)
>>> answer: 1.52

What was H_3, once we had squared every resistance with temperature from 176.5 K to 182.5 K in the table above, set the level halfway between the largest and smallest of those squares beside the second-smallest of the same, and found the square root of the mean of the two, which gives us 3.44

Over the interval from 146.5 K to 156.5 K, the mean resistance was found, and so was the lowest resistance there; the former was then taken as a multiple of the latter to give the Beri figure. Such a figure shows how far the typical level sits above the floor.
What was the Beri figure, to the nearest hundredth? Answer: 1.07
